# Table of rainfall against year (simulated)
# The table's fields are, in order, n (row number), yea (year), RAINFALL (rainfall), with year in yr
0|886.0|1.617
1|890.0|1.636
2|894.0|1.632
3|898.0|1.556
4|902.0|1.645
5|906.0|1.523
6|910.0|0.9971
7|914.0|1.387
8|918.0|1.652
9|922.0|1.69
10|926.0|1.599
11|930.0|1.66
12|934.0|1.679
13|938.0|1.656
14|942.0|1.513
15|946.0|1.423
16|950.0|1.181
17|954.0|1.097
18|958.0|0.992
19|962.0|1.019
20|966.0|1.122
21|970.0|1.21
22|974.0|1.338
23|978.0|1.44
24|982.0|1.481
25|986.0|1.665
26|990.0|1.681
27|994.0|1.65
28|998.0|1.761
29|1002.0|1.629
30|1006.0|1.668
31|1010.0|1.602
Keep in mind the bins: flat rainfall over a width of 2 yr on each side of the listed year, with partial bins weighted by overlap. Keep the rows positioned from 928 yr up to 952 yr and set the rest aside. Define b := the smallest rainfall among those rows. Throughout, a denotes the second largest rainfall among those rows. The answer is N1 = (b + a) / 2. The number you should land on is 1.42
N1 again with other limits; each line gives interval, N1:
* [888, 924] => 1.32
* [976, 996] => 1.55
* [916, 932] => 1.63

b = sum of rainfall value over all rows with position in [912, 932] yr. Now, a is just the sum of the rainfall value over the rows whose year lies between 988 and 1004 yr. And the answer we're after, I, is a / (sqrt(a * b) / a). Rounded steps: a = 6.7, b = 8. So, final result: 6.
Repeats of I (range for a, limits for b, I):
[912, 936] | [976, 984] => 18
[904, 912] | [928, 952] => 1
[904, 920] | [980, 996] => 5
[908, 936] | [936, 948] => 16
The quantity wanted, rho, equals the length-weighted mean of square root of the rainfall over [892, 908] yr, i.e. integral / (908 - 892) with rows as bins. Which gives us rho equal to 1.26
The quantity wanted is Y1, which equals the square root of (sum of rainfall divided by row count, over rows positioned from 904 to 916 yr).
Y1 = 1.14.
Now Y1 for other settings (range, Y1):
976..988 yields 1.24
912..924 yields 1.26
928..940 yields 1.29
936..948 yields 1.24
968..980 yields 1.15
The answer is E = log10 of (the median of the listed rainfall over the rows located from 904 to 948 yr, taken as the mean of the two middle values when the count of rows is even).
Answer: 0.204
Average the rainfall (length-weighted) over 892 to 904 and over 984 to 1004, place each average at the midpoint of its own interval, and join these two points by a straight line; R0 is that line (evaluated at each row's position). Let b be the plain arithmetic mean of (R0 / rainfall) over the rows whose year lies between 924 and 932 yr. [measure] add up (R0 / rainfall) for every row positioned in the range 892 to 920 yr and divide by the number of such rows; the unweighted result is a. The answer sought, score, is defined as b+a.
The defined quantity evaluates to 2.12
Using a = 1.12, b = 1.00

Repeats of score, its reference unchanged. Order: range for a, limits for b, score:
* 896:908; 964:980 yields 2.34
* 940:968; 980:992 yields 2.46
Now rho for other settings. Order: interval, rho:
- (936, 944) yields 1.26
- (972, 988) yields 1.22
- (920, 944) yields 1.28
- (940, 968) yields 1.09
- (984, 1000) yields 1.30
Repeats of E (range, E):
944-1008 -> 0.156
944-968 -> 0.045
